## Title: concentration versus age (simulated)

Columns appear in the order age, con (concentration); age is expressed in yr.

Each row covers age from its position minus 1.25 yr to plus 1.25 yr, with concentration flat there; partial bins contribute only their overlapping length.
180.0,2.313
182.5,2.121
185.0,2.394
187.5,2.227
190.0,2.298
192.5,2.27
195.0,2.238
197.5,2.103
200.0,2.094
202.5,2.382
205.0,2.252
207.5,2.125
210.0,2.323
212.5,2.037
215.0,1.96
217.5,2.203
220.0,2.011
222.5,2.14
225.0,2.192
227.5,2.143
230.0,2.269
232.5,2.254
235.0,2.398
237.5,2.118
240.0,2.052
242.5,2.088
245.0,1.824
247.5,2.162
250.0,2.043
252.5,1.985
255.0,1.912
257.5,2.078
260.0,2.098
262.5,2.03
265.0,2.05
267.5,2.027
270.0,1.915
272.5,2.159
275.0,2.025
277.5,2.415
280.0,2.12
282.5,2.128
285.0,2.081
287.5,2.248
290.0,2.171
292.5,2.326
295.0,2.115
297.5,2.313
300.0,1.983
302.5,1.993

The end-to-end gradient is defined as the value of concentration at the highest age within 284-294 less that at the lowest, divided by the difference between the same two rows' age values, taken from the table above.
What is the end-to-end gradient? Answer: 0.033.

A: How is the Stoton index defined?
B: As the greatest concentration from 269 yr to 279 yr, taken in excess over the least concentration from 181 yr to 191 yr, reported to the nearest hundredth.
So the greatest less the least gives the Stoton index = 0.29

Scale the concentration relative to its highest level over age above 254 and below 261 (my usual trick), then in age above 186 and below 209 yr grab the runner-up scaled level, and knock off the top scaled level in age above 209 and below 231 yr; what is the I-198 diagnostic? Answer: -0.01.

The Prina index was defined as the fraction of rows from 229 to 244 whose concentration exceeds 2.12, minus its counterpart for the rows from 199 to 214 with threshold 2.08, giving -0.33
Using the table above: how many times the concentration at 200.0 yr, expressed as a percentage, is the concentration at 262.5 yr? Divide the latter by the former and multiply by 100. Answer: 97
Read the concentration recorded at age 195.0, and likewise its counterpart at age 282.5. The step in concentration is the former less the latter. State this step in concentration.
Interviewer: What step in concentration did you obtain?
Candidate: 0.11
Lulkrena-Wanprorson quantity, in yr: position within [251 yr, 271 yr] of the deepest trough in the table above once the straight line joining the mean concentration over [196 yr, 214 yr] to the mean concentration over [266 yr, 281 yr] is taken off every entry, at 255.0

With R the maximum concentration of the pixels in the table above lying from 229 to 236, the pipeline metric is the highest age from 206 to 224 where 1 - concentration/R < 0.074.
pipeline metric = 210.0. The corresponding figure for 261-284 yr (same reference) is 277.5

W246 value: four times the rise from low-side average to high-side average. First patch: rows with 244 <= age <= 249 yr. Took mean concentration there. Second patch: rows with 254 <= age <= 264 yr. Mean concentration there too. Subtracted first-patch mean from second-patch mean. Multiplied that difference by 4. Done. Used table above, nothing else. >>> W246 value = 0.1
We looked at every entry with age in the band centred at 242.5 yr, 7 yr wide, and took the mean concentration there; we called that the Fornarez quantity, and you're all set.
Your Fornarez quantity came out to 1.99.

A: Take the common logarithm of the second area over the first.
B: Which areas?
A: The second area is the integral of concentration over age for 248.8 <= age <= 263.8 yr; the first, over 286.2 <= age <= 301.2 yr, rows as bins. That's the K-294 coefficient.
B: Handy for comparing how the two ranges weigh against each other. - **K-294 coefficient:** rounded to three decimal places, -0.035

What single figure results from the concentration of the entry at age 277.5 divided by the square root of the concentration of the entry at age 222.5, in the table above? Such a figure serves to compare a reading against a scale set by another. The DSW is 1.7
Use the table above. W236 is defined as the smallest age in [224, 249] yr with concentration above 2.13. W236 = 225.0 yr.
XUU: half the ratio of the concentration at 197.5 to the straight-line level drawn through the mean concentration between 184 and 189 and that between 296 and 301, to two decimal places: 0.46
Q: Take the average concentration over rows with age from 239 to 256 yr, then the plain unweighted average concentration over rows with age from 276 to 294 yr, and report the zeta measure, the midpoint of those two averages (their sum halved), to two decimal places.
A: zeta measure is 2.11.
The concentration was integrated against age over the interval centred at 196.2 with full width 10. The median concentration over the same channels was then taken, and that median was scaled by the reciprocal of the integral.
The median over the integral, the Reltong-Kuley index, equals 0.0997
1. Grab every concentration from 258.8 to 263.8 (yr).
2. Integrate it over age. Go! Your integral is 10.3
